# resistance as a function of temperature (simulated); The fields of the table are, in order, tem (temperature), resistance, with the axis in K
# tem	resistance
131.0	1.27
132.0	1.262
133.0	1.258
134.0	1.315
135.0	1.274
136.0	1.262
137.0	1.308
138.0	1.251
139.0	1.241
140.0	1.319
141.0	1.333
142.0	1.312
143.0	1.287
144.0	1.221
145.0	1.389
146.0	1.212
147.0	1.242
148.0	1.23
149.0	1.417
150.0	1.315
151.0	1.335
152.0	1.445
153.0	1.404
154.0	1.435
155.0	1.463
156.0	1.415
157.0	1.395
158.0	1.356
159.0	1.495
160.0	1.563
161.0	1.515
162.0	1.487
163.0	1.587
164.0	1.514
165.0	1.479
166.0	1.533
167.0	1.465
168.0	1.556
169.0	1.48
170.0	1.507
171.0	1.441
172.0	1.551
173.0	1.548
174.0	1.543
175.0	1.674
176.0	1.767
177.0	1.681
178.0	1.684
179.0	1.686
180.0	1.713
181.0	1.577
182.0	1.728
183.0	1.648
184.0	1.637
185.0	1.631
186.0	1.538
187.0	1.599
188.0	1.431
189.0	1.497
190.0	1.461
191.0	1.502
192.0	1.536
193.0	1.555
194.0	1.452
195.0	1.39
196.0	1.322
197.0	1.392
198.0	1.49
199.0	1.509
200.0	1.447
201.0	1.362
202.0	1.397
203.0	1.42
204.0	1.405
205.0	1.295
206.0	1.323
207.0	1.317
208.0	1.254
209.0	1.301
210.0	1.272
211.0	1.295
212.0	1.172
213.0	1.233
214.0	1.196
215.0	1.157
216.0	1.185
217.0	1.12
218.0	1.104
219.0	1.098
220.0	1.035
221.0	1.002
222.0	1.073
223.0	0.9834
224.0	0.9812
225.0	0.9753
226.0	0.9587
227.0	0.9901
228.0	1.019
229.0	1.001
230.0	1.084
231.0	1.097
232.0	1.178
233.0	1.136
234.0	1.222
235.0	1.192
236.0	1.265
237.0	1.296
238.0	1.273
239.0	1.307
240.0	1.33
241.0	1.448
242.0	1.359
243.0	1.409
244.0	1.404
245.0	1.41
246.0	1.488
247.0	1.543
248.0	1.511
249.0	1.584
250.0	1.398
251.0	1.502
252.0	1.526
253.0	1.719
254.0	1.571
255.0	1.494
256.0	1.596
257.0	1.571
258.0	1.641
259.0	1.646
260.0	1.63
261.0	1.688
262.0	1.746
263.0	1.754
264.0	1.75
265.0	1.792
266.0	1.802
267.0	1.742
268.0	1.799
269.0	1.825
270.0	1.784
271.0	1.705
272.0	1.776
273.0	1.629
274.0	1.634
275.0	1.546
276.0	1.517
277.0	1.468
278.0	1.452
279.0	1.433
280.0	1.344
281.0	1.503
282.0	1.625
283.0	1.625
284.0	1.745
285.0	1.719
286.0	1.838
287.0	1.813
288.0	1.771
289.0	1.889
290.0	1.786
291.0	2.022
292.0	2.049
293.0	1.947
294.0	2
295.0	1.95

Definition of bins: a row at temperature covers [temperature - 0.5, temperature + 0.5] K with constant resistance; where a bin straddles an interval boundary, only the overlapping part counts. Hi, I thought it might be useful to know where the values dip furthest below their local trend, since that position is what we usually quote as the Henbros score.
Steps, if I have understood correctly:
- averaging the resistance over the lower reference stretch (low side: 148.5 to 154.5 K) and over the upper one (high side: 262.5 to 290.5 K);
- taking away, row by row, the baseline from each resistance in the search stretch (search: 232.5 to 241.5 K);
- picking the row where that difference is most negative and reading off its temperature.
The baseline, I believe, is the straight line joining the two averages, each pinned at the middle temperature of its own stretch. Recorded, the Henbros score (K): 233.0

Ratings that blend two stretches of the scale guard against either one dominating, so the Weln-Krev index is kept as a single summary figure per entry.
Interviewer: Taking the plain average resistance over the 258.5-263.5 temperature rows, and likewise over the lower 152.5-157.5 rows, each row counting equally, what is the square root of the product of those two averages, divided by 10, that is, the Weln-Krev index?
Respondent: 0.16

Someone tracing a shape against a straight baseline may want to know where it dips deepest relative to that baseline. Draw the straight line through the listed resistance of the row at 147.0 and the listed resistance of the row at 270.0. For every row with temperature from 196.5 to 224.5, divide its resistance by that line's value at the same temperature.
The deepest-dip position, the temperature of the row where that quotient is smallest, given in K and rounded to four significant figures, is 224.0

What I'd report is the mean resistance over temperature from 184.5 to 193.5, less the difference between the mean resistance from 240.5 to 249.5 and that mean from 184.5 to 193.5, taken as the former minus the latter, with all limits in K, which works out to 1.6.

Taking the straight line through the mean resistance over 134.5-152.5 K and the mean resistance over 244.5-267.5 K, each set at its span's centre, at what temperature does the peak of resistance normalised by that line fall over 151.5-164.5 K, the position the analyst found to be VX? 163.0 K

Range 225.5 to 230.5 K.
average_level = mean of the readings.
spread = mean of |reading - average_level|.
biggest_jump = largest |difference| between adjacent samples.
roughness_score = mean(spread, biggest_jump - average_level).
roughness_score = -0.45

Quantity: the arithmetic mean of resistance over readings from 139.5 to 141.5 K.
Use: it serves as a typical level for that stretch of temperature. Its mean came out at 1.33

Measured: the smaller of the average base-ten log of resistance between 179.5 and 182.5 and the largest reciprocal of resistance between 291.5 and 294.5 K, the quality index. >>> 0.22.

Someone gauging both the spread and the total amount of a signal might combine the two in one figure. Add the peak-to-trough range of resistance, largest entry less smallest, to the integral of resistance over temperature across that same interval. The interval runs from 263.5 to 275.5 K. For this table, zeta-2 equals 21.1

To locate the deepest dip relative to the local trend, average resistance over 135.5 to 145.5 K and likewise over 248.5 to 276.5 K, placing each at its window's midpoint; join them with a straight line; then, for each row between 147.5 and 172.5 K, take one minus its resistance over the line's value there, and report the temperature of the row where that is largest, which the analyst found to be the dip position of 148.0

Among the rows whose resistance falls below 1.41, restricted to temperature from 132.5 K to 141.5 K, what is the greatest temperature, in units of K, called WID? 141.0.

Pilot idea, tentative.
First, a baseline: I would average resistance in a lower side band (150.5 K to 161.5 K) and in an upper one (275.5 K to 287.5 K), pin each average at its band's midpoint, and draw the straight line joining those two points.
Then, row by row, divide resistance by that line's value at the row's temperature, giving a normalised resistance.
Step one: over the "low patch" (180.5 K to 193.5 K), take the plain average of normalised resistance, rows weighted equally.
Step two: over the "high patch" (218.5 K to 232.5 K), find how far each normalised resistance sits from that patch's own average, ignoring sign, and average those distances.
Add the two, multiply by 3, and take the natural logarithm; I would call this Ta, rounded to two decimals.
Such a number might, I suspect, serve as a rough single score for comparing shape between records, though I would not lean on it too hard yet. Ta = 1.19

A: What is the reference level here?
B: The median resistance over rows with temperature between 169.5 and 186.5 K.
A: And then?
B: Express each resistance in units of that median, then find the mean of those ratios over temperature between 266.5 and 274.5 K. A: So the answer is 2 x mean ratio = 2.1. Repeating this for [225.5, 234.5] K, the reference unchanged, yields 1.3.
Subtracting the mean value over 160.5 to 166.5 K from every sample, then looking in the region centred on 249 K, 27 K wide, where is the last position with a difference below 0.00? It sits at 255.0 K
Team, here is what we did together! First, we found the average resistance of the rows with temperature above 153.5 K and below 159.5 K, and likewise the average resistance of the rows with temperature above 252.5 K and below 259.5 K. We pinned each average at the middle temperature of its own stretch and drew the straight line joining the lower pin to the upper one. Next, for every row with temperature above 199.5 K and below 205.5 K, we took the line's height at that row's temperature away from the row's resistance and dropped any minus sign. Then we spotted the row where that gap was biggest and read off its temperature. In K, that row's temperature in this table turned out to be 205.0 K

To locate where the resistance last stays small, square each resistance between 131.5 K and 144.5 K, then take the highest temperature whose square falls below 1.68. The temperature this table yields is 144.0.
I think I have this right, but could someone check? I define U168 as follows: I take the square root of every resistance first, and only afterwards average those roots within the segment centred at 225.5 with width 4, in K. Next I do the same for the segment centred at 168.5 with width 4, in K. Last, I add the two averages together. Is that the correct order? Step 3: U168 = 2.21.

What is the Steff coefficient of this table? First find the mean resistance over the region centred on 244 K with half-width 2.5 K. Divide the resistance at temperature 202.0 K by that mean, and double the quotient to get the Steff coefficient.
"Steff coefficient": 1.98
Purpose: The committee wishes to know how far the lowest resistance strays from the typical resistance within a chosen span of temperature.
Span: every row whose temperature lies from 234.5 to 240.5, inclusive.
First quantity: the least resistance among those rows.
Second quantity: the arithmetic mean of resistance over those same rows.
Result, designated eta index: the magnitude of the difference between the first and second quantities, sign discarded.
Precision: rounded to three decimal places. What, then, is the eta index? 0.085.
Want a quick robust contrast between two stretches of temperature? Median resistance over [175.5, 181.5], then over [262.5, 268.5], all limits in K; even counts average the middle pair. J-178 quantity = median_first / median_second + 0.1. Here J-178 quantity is 1.05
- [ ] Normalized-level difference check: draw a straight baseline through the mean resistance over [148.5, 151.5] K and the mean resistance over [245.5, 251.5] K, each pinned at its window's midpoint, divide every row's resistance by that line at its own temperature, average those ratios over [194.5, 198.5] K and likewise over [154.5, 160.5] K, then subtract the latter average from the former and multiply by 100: -8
